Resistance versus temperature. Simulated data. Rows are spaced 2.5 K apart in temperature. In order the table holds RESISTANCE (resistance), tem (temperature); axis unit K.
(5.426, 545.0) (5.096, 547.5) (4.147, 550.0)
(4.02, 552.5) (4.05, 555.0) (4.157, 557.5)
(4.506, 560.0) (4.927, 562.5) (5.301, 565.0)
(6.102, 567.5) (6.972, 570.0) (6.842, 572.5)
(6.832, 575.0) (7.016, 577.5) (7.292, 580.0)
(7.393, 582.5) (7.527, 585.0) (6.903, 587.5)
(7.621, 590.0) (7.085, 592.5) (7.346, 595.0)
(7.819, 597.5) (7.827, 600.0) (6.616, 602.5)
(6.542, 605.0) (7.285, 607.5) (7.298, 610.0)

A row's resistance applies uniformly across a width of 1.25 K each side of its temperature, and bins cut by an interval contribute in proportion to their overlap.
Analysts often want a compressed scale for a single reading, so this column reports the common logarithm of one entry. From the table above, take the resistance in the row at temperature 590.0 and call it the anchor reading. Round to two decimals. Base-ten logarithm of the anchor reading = 0.88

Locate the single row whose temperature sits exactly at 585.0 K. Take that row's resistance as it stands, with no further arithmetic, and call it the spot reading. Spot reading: 7.527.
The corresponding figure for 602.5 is 6.616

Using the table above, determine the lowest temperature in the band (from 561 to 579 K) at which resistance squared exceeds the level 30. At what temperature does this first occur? 567.5 K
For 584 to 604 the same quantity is 585.0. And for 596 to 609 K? 597.5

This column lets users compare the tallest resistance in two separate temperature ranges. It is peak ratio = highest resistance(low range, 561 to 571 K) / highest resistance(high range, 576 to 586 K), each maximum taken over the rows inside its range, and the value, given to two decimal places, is 0.93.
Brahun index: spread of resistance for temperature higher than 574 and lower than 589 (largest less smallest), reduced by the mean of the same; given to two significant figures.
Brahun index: -6.5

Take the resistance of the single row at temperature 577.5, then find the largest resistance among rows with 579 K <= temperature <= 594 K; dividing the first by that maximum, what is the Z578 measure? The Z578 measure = 0.92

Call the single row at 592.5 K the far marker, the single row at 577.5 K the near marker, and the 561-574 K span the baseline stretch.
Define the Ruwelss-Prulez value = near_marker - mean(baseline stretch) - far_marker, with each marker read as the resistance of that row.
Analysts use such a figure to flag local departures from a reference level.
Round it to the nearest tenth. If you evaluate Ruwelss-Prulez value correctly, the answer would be -6.1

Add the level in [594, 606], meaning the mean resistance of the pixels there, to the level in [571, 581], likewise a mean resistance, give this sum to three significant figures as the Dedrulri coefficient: 14.2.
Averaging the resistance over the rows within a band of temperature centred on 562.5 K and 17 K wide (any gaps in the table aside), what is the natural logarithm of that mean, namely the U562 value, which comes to 1.64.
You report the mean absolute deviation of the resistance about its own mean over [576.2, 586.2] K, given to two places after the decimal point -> 0.15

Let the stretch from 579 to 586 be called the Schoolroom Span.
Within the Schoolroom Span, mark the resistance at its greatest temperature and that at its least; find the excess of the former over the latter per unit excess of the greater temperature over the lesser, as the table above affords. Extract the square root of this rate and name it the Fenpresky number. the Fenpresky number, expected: 0.22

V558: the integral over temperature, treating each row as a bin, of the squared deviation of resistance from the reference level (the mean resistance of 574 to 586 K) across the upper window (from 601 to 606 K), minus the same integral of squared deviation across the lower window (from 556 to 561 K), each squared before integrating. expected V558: -40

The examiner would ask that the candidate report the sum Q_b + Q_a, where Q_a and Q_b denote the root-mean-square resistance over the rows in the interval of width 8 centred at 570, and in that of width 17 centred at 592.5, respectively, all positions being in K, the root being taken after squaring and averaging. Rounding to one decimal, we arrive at 14.1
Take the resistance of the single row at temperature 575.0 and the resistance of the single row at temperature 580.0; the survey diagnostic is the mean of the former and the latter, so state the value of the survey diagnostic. 7.1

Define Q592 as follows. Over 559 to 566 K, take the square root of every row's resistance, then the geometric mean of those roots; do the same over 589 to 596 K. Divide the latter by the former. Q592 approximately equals 1.22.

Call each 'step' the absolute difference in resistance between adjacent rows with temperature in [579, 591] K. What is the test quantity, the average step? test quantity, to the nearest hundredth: 0.39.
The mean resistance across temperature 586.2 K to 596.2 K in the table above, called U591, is 7.2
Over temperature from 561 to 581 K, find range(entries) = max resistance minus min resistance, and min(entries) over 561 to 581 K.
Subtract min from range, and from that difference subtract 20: -22.6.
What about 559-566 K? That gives -23.7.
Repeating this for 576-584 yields -26.6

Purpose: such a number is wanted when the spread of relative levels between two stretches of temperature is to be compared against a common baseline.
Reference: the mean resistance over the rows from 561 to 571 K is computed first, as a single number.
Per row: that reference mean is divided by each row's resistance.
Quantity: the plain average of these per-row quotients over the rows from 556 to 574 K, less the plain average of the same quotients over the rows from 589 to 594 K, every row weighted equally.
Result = 0.29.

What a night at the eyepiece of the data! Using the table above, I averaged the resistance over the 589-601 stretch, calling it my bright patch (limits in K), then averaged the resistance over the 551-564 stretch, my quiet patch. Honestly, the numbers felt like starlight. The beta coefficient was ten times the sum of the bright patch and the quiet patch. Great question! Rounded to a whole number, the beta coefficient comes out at 119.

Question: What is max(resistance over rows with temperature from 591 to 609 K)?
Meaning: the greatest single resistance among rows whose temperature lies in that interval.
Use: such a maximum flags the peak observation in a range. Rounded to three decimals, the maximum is 7.827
